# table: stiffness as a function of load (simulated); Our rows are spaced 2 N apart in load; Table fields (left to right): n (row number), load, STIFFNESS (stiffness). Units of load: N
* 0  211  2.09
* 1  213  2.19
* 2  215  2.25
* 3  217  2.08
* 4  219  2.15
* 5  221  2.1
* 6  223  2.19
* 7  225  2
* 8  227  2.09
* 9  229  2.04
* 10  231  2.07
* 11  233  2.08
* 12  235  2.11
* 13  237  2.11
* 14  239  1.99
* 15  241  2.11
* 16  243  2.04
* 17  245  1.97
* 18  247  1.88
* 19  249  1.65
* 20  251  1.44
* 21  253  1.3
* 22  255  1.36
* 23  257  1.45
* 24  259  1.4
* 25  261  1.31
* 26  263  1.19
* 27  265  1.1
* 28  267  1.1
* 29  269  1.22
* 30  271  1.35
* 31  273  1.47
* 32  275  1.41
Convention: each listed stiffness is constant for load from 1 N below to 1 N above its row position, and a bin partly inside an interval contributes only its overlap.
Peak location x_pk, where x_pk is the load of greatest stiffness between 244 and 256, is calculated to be 245 N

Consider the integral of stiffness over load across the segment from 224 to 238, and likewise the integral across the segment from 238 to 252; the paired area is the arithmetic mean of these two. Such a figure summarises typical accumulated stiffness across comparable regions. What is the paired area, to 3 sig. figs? 27.6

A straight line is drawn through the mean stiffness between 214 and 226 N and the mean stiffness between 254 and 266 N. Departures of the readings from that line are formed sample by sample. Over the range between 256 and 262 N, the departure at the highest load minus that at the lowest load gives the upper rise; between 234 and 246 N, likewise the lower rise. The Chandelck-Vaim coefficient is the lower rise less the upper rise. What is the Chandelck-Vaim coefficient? 0.12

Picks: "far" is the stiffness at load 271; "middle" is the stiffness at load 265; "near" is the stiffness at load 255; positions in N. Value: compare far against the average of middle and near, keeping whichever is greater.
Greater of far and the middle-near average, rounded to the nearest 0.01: 1.35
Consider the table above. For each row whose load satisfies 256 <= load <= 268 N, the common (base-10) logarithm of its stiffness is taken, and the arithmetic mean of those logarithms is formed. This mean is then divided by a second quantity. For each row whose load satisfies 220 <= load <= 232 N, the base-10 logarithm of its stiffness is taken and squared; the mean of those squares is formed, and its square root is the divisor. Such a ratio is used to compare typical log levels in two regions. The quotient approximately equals 0.31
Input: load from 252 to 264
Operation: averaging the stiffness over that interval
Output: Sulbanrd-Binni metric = 1.3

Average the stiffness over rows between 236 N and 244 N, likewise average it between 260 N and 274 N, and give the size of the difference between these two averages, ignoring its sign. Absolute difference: 0.8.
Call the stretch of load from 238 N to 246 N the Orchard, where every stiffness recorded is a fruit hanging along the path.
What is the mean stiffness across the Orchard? 2.03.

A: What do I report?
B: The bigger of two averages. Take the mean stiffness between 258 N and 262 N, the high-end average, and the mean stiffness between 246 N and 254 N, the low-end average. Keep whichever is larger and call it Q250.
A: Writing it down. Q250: 1.57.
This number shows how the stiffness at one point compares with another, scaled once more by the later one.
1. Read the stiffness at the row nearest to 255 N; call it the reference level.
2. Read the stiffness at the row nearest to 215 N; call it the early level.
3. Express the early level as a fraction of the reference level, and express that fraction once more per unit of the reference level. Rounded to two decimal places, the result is 1.22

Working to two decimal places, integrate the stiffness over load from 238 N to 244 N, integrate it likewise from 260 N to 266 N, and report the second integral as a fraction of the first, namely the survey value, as 0.59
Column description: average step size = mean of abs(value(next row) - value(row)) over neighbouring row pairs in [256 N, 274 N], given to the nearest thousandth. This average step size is 0.090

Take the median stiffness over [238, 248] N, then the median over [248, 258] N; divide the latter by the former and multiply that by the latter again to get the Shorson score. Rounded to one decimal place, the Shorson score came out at 1.0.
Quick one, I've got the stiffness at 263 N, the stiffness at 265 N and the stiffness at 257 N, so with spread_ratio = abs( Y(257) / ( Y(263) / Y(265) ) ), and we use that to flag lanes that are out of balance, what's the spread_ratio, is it 1.34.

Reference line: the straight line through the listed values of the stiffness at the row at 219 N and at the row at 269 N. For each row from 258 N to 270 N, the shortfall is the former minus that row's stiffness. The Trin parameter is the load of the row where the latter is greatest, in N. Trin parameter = 265 N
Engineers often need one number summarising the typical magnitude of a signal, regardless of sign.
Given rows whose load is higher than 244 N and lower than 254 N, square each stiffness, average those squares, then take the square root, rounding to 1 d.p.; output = 1.7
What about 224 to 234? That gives 2.1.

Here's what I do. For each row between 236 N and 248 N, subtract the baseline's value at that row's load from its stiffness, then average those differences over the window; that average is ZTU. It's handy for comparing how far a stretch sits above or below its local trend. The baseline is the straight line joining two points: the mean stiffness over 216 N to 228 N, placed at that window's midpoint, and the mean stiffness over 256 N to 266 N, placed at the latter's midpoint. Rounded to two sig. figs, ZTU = 0.33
